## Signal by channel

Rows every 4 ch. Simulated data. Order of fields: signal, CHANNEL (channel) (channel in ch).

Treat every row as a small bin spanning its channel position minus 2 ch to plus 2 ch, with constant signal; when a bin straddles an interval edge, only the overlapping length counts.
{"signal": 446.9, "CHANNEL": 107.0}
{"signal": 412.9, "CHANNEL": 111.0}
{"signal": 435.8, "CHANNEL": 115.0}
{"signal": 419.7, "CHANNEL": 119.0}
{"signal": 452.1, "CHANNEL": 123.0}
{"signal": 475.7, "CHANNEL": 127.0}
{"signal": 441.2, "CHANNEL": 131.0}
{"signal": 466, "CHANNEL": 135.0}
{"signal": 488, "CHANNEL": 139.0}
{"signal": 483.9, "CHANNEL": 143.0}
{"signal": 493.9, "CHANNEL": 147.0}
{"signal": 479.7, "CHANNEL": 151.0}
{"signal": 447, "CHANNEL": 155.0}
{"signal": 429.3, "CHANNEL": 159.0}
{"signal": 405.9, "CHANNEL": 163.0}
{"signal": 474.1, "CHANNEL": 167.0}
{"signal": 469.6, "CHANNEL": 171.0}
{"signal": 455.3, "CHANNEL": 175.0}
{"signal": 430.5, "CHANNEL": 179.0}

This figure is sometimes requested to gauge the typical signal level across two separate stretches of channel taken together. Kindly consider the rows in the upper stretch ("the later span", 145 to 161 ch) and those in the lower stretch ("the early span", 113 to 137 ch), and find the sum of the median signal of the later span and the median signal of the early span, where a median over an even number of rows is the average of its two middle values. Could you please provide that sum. 910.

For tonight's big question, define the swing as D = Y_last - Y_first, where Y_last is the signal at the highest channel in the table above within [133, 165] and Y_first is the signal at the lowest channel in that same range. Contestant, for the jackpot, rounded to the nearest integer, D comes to -60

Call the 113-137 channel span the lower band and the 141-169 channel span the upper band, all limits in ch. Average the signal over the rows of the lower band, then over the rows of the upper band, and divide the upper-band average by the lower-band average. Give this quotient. 1.02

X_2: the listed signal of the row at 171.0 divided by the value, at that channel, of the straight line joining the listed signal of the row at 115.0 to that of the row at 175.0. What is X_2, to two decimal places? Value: 1.03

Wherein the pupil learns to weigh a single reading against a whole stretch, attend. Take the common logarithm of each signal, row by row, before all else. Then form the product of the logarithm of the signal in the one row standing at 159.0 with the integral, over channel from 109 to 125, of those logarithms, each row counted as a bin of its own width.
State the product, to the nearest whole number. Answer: 111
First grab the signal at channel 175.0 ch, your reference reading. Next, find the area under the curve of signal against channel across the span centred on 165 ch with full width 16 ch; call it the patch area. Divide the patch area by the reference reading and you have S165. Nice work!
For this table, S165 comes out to 15.6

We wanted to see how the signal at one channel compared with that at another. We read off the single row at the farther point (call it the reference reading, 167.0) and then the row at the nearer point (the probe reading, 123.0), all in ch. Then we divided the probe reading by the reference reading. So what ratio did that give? 0.95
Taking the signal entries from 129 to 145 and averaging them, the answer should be 470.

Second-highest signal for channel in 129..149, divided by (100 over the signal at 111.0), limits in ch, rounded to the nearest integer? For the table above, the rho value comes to 2015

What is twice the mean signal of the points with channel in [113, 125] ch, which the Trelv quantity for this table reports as 872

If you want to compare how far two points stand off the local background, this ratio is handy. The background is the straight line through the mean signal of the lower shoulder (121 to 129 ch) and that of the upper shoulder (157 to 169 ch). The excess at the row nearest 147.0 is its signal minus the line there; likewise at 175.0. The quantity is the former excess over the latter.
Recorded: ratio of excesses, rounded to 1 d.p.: 1.7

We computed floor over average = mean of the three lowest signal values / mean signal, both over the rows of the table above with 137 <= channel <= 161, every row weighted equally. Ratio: 0.961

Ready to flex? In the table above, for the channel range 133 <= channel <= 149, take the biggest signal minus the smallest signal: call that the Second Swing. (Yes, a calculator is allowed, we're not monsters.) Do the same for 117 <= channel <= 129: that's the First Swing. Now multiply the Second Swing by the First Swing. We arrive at 1562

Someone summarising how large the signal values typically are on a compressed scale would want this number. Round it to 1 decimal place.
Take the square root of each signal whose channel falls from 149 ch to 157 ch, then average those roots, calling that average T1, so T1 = 21.5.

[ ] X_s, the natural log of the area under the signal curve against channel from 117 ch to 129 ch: 8.59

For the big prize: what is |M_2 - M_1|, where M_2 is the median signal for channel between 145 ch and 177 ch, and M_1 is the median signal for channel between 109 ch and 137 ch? 21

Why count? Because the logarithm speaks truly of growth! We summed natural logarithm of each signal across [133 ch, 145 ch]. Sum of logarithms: 18.52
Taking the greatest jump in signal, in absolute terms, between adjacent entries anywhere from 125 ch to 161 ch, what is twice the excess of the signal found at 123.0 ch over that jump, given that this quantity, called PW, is 835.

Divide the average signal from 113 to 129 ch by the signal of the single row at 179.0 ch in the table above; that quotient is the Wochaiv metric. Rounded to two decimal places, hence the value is 1.04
